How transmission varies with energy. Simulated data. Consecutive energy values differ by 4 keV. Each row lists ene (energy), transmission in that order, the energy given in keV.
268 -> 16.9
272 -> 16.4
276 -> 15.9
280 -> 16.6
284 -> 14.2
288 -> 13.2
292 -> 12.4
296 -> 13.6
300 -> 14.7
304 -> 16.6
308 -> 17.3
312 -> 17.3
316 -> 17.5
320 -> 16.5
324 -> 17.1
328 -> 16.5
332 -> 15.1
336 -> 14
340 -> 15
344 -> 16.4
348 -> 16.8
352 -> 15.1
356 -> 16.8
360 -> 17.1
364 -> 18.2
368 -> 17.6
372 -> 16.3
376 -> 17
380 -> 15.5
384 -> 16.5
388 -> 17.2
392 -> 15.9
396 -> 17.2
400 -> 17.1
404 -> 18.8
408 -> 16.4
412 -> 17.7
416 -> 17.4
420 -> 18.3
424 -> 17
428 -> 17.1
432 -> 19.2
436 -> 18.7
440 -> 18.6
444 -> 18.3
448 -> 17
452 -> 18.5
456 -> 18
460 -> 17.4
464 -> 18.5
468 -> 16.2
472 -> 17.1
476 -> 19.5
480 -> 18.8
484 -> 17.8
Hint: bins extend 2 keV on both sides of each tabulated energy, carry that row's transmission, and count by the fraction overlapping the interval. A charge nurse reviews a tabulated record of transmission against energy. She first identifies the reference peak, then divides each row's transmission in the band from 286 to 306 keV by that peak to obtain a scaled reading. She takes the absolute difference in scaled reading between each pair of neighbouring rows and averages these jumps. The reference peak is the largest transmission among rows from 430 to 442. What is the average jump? 0.065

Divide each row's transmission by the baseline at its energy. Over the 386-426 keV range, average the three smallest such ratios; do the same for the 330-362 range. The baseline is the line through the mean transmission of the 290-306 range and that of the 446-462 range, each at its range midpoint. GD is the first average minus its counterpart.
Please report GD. 0.022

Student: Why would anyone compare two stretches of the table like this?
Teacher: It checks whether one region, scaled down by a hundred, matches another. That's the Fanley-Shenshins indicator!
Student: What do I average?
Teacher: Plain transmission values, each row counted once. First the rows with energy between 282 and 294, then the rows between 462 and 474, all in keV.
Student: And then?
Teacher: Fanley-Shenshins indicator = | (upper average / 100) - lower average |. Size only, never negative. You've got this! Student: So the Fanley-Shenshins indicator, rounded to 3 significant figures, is 13.1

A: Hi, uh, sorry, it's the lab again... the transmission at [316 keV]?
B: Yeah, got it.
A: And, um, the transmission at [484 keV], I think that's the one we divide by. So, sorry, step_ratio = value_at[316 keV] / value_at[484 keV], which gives 0.98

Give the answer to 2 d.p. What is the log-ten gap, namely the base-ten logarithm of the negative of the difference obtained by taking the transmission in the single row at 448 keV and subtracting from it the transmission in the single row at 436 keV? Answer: 0.23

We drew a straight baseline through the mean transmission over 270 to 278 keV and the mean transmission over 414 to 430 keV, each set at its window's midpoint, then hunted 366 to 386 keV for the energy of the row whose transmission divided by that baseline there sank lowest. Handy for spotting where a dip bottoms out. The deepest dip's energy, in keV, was 380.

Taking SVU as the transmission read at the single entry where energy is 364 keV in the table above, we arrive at 18.2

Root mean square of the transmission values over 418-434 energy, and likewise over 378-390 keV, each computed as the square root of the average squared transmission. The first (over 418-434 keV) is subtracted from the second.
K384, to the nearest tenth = -1.5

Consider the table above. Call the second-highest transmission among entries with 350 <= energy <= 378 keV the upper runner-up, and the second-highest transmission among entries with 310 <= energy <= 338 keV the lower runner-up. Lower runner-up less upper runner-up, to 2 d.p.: -0.30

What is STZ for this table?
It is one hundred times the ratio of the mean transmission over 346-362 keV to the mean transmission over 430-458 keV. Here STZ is 90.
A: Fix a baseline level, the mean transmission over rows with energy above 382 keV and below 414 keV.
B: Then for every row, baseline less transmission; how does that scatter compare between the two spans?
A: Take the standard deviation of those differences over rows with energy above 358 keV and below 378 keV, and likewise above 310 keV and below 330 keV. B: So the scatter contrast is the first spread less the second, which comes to 0.2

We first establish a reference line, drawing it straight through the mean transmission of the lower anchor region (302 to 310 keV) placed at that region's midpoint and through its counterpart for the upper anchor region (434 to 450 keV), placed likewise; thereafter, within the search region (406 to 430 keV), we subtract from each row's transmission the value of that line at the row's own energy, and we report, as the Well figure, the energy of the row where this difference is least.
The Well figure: 408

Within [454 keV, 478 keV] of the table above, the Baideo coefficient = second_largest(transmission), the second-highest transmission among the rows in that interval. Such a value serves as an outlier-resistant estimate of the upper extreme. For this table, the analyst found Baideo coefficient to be 18.5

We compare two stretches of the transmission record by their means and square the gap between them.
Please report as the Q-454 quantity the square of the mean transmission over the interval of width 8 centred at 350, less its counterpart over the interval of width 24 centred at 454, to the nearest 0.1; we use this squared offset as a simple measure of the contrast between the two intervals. 4.0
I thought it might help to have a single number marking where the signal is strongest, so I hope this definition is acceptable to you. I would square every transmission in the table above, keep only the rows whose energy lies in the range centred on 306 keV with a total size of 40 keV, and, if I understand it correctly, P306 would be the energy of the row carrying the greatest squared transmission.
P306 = 316 keV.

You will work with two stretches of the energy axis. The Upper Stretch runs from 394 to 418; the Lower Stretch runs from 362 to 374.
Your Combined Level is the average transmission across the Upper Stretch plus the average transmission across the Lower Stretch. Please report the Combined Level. 34.8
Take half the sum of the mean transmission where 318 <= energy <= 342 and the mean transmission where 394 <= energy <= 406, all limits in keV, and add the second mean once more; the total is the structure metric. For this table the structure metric 34.4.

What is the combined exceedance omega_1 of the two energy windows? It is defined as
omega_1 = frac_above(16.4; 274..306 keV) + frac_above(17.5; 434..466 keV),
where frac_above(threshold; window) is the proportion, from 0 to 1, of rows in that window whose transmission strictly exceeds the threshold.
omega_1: 1.00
